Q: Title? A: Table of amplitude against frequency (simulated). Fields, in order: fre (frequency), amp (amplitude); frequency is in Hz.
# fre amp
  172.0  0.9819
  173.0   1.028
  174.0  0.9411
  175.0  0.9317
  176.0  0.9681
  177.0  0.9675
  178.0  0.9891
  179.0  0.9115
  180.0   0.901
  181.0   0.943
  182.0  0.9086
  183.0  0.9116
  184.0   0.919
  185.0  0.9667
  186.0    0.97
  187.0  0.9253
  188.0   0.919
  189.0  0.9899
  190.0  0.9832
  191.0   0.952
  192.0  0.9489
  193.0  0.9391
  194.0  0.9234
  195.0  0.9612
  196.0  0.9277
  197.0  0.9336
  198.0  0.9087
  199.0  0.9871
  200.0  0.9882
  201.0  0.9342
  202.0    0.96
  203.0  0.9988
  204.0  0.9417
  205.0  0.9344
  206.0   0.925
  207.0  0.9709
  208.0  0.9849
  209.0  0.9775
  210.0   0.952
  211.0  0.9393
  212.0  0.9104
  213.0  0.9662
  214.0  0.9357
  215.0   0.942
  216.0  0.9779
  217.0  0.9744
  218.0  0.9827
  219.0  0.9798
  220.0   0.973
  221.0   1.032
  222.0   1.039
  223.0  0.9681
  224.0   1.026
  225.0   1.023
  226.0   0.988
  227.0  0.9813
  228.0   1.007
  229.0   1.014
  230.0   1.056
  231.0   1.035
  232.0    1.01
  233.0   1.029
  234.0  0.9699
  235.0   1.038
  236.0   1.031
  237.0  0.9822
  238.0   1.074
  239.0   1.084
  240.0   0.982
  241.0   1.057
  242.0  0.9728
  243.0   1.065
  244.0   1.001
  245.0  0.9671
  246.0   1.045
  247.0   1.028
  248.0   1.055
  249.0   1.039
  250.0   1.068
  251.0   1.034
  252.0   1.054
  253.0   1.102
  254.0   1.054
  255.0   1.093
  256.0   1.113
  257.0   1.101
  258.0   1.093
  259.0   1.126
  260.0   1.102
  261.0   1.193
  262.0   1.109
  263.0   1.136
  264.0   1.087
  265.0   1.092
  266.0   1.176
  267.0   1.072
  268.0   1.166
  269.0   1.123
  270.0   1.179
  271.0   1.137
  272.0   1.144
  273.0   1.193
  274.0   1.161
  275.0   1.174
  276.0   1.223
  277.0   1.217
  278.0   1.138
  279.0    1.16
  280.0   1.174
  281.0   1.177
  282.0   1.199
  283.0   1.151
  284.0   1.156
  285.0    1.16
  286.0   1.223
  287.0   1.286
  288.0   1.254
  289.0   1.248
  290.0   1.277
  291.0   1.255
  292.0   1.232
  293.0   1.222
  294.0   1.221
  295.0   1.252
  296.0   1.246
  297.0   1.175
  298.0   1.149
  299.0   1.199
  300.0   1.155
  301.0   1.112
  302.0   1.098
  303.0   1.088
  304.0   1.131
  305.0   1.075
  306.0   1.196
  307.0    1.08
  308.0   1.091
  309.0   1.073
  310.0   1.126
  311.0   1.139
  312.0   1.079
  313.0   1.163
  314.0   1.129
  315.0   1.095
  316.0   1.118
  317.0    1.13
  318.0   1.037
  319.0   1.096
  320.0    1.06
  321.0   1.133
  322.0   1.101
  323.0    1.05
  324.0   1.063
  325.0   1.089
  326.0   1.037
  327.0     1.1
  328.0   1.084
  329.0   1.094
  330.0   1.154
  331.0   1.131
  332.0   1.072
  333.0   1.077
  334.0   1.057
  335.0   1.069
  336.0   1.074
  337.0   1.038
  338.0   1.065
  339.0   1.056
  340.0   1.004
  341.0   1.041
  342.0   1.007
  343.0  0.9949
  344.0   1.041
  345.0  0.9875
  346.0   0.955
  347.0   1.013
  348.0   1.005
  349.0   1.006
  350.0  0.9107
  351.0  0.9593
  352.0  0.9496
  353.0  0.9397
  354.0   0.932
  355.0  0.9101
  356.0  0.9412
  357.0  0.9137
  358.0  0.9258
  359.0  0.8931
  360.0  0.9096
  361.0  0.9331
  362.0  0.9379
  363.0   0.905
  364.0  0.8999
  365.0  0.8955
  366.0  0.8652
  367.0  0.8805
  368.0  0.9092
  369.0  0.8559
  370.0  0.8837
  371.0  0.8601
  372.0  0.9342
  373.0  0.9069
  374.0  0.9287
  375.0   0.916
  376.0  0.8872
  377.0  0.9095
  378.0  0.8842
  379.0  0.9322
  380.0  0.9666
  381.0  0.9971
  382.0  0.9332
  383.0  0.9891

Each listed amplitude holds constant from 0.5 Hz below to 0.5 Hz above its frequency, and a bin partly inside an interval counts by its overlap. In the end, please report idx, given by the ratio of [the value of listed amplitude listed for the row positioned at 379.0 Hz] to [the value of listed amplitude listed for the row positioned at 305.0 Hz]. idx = 0.87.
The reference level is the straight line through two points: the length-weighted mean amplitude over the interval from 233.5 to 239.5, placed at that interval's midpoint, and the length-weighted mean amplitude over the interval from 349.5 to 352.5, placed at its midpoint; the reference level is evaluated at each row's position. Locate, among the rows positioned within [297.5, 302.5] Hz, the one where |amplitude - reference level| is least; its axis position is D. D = 302.0 Hz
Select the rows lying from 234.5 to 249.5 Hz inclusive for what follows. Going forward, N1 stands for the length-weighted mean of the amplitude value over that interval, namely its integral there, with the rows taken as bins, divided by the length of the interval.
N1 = 1.03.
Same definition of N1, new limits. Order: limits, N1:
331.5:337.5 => 1.06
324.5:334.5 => 1.09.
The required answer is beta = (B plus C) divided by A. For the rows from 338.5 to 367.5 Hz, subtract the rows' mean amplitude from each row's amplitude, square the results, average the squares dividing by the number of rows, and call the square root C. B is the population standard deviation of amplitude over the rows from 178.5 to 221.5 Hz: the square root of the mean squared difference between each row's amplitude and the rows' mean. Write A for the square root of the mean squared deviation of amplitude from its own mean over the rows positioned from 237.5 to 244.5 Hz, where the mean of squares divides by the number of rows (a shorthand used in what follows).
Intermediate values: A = 0.0433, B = 0.030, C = 0.052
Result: 1.88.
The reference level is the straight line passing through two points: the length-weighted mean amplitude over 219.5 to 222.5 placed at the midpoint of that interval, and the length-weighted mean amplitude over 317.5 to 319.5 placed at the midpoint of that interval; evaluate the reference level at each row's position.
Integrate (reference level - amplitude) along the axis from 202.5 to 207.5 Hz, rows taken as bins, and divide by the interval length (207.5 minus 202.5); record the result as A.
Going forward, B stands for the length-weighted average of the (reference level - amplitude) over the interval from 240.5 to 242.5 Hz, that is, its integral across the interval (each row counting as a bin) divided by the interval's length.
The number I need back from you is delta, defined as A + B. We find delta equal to 0.06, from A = 0.05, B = 0.01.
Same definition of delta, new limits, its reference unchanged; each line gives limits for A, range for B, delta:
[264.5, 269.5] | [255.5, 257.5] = -0.16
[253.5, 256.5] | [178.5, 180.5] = 0.03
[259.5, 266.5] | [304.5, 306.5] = -0.17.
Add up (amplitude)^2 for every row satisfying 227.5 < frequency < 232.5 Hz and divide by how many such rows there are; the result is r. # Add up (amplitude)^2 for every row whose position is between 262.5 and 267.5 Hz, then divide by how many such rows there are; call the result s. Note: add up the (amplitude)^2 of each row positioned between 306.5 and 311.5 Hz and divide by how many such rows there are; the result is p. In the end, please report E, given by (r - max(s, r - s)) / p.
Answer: -0.16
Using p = 1.2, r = 1.050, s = 1.2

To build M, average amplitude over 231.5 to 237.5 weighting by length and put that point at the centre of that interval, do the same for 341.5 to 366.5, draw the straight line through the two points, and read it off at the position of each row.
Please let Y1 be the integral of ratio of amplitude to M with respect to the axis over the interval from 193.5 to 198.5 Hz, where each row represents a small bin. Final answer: 4.5 Hz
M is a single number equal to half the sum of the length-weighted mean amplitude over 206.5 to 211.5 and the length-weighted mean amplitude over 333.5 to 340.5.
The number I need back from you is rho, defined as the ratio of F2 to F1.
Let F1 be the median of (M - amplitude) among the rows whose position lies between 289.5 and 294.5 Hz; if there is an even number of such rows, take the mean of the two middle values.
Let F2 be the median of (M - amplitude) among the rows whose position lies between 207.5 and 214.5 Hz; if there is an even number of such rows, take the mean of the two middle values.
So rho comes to -0.3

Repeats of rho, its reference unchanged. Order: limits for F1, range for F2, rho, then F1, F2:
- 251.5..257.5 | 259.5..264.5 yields 1.1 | -0.089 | -0.10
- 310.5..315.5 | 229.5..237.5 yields 0.2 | -0.121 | -0.02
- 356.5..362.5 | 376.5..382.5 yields 0.9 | 0.089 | 0.08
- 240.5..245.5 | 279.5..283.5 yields -22.6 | 0.007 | -0.17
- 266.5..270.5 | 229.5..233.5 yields 0.2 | -0.136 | -0.02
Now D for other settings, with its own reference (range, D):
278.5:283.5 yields 283.0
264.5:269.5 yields 267.0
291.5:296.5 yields 294.0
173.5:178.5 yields 178.0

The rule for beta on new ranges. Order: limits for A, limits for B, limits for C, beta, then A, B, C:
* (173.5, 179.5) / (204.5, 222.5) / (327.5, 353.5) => 3.50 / 0.0260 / 0.033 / 0.058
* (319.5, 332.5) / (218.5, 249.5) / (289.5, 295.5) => 1.63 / 0.0331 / 0.034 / 0.020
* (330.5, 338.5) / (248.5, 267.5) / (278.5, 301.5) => 3.50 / 0.0249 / 0.040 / 0.047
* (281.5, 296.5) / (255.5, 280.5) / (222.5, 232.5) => 1.61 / 0.0409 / 0.041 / 0.025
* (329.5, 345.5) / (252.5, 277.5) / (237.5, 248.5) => 1.95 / 0.0438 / 0.045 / 0.040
